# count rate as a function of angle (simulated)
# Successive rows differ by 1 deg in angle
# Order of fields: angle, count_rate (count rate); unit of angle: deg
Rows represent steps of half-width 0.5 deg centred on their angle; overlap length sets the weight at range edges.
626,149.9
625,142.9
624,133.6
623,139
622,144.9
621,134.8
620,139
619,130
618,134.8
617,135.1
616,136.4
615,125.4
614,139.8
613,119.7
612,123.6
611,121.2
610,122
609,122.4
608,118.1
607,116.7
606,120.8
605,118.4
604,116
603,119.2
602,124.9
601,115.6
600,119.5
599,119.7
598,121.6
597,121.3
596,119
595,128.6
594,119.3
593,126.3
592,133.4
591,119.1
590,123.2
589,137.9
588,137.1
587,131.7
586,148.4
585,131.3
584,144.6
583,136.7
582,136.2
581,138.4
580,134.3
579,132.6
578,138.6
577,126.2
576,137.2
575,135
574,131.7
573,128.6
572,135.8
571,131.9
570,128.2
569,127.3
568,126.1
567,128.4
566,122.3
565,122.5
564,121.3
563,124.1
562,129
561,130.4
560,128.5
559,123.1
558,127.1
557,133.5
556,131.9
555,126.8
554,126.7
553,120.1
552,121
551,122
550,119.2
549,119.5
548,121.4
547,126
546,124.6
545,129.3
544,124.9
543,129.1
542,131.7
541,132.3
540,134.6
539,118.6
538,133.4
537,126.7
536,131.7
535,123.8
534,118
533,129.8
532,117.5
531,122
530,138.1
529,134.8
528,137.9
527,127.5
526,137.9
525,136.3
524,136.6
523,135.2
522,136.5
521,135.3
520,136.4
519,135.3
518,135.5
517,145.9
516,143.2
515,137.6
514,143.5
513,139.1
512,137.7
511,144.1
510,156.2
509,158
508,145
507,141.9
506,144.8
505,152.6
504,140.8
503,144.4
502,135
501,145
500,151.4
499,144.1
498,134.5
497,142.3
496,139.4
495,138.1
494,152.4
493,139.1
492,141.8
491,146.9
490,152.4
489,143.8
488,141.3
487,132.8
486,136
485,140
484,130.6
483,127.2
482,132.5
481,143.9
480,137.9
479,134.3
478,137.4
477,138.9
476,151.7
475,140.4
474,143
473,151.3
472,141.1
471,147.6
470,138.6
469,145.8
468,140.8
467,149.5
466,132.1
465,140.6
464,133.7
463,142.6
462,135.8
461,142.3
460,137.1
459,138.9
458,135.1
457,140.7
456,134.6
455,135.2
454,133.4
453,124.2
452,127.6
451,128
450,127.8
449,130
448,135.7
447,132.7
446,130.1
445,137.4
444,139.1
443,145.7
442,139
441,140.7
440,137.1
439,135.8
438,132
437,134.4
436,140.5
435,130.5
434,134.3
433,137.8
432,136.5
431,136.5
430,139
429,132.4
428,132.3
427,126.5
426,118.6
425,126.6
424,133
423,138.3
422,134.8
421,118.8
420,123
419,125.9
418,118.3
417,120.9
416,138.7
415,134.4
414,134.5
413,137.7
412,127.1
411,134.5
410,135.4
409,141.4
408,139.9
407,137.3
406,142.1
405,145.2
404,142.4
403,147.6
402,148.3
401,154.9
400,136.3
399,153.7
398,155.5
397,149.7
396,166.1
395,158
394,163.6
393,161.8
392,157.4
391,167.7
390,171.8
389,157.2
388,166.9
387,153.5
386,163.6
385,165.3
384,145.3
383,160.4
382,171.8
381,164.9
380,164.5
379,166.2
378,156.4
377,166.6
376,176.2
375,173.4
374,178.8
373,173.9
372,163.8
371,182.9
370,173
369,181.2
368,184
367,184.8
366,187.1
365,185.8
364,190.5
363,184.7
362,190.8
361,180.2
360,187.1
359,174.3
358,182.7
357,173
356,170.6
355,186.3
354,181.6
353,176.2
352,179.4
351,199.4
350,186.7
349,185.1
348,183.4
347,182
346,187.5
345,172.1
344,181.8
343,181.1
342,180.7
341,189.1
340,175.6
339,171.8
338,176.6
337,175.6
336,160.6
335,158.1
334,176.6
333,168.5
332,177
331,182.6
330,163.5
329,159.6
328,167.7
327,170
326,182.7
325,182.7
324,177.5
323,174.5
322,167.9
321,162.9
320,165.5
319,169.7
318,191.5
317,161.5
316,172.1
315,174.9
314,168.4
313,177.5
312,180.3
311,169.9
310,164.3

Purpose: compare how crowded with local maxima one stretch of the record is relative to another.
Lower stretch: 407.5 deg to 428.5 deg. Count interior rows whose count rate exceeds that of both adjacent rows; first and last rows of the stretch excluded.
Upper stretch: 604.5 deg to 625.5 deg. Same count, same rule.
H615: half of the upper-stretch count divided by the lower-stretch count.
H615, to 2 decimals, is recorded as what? 0.70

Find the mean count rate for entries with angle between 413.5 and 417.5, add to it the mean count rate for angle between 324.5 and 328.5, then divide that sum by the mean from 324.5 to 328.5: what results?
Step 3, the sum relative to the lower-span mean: 1.75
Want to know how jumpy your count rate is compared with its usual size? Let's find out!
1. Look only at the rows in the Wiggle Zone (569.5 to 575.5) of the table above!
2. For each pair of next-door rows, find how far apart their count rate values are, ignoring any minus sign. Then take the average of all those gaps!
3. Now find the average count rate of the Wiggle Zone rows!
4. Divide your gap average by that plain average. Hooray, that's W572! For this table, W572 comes 0.03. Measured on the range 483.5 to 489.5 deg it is 0.04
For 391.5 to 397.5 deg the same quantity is 0.05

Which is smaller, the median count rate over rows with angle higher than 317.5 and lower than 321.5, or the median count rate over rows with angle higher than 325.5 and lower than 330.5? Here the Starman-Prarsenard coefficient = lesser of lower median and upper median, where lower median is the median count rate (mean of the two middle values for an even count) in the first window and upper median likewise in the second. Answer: 167.6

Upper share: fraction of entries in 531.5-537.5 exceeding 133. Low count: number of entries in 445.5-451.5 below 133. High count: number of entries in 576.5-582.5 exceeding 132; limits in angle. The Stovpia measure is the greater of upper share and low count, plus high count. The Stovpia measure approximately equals 10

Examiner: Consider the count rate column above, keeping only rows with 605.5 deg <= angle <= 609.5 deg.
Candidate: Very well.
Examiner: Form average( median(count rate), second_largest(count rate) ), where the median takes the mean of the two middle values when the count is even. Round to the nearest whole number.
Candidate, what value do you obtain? 120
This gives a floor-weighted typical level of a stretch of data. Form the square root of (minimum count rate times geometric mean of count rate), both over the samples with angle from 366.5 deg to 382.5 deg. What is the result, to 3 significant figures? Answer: 164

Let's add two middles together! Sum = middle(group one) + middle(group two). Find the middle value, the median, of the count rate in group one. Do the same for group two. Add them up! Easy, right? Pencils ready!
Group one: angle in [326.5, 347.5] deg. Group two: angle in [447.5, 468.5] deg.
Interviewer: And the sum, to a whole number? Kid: 311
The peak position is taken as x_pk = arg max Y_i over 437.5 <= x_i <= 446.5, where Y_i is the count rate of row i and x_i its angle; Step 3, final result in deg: 443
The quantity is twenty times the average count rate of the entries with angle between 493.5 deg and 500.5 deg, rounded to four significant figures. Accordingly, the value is 2863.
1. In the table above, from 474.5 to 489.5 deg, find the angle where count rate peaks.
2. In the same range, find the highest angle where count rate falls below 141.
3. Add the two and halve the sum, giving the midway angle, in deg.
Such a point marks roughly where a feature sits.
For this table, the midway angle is 481.5 deg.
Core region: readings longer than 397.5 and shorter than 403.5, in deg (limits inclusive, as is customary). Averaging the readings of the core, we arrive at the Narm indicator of 149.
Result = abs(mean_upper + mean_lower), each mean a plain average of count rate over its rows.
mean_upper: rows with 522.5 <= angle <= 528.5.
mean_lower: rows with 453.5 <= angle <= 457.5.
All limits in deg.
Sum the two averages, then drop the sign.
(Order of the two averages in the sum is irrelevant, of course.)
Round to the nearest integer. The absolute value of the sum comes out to 271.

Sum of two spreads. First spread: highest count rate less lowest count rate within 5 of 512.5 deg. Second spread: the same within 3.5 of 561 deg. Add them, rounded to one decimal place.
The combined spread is 29.5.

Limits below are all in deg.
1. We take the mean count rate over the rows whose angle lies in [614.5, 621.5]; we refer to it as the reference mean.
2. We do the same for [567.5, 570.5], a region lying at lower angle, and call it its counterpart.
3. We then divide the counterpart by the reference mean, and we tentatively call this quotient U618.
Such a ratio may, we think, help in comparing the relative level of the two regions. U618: 0.95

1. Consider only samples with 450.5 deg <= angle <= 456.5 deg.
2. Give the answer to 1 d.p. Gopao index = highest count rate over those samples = 135.2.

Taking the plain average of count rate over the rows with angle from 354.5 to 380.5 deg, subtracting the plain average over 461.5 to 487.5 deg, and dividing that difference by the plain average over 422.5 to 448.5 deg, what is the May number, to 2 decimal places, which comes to 0.28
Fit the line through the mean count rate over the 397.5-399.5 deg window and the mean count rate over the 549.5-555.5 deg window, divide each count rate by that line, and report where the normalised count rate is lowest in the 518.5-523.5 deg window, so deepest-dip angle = 519 deg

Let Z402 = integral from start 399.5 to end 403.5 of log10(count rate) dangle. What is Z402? 8.7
